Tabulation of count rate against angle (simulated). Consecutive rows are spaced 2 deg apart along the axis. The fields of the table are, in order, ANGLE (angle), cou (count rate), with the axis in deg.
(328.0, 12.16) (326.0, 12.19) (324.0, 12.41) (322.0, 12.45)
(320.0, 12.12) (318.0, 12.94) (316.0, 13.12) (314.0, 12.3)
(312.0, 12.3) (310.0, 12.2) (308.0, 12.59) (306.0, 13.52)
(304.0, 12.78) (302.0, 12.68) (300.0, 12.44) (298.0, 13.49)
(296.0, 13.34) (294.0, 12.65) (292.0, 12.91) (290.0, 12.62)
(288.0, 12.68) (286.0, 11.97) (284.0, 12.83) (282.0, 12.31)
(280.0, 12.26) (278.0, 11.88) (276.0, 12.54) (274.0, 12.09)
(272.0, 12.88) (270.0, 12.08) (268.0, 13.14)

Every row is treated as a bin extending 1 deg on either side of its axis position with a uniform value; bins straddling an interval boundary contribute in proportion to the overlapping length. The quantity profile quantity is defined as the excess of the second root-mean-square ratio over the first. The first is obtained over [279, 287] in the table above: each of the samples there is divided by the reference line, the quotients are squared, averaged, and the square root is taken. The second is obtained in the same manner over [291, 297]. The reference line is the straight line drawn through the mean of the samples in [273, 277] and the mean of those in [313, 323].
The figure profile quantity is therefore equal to 0.045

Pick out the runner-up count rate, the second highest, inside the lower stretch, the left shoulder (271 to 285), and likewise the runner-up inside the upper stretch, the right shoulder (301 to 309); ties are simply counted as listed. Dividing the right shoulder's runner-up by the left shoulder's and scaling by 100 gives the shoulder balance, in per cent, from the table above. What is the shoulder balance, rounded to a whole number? 100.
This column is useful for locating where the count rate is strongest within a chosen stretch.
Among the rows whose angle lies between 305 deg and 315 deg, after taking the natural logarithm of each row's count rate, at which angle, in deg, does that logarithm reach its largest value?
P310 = 306.0 deg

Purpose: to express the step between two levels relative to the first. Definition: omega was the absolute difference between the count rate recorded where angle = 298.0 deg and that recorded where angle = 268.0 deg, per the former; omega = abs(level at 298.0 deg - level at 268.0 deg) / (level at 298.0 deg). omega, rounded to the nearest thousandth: 0.026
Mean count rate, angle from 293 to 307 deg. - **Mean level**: 13.0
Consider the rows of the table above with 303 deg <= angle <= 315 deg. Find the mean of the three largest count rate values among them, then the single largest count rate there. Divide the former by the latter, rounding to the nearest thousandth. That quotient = 0.959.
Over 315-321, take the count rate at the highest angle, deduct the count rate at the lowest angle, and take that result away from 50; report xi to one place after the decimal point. 51.0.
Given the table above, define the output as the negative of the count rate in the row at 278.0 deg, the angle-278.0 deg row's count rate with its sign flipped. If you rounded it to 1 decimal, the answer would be -11.9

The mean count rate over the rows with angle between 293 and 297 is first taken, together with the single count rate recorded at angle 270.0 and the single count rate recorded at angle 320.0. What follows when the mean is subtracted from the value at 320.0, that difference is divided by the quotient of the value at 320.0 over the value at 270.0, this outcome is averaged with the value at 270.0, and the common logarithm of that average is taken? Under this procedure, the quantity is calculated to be 0.748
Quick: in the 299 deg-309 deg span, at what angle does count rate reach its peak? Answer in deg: 306.0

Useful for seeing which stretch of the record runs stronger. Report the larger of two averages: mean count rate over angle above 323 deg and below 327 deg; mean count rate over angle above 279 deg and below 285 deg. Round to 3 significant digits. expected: 12.5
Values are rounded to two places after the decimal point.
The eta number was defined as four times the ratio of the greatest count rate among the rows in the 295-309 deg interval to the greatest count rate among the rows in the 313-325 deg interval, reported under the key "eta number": 4.12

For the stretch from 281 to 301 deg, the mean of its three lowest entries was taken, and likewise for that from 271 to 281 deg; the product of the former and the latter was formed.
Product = 148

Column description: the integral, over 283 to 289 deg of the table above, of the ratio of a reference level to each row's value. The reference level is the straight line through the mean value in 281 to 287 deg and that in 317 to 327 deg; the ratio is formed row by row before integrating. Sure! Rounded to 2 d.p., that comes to 5.95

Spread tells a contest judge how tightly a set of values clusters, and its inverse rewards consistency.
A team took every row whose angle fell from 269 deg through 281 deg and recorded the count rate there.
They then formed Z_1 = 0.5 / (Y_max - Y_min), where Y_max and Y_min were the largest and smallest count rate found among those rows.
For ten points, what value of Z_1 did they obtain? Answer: 0.500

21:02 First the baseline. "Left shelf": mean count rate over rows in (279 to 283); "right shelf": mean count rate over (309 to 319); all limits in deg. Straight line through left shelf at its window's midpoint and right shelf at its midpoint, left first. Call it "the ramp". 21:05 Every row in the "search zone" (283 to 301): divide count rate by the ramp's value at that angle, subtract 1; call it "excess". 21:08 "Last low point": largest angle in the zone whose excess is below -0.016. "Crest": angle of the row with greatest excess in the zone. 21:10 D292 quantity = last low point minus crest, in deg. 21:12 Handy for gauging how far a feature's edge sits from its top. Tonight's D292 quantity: -12 deg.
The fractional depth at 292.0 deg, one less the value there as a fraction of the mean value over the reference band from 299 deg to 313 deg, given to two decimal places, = -0.02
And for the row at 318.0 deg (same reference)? -0.02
